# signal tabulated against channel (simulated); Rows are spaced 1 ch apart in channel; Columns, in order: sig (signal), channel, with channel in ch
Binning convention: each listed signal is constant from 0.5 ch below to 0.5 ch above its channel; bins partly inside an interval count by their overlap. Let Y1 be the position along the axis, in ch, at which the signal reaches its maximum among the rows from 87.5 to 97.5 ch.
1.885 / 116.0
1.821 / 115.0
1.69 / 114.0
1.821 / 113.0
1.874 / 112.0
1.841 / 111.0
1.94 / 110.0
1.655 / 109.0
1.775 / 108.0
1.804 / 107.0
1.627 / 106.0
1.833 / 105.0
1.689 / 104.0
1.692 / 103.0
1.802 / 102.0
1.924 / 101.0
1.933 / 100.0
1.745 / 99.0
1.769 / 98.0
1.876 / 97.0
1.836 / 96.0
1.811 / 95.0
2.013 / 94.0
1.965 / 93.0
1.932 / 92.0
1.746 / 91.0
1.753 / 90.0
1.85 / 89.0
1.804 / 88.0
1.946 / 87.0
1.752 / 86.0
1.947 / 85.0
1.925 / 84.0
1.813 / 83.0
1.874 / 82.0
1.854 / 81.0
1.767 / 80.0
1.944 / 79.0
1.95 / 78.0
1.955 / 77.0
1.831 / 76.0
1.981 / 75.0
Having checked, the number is 94.0 ch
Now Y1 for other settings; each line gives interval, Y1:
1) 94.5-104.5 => 100.0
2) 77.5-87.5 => 78.0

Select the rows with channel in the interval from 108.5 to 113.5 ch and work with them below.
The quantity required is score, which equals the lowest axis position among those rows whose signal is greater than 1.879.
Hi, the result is 110.0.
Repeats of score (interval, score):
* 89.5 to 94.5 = 92.0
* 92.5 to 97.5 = 93.0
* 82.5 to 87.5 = 84.0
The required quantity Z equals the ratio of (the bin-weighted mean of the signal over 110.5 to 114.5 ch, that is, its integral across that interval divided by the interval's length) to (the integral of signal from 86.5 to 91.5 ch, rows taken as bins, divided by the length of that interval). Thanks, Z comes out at 0.99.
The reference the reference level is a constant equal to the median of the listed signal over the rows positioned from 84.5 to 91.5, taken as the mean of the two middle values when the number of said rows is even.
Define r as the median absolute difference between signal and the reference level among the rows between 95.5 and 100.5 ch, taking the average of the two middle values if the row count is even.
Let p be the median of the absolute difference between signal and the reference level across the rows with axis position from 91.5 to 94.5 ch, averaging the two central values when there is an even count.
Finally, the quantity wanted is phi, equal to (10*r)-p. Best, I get 0.43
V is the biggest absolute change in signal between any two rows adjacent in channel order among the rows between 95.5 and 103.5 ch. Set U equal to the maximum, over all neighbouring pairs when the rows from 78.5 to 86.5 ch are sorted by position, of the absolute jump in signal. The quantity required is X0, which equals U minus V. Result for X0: 0.007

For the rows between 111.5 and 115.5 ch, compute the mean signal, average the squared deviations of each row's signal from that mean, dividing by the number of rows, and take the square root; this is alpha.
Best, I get 0.068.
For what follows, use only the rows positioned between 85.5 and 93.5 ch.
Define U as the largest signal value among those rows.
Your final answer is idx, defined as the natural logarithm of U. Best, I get 0.675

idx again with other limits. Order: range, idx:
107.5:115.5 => 0.663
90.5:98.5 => 0.700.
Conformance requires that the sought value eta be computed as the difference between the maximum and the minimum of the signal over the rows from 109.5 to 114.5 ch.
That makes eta 0.25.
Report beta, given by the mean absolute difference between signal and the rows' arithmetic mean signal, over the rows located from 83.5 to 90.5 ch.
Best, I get 0.073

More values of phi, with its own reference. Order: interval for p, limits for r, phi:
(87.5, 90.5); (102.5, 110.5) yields 1.09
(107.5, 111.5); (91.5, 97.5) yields 0.91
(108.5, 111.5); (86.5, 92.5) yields 0.41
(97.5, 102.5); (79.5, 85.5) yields 0.54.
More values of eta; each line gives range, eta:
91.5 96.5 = 0.20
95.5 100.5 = 0.19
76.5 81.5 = 0.19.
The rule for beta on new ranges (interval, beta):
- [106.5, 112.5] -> 0.070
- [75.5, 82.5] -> 0.058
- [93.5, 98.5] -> 0.067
